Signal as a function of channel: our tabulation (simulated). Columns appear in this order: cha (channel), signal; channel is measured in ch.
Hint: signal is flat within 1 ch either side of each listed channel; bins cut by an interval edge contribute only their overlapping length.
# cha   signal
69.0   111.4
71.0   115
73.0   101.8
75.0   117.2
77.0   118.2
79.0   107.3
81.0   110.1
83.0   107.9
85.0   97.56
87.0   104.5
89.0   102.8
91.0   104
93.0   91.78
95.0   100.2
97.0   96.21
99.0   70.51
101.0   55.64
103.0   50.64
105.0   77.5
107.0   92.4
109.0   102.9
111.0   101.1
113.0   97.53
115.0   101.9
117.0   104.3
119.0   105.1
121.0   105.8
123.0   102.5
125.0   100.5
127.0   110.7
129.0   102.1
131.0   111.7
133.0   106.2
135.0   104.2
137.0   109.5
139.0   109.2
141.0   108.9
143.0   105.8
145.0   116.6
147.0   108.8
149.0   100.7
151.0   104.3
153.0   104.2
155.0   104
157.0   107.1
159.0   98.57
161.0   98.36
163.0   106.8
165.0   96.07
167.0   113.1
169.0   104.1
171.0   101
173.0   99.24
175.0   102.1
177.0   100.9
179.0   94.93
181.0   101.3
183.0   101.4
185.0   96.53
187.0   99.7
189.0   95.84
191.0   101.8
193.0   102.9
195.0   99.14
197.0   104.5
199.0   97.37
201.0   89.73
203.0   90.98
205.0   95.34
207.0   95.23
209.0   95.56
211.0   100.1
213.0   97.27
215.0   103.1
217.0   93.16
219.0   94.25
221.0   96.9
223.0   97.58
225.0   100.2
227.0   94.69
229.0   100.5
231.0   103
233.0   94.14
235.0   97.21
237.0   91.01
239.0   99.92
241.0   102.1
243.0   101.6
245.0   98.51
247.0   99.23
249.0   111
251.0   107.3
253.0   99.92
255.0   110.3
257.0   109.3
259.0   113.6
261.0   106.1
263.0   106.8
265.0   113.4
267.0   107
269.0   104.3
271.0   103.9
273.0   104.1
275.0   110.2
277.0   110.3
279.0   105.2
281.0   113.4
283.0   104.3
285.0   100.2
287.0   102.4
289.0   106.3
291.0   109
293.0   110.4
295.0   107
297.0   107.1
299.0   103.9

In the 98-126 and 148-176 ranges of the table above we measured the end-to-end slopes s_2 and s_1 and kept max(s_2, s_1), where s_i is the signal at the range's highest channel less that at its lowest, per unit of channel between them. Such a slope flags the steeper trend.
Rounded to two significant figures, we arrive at 1.2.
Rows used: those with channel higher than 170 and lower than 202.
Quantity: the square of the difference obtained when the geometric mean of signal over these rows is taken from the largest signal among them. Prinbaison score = 28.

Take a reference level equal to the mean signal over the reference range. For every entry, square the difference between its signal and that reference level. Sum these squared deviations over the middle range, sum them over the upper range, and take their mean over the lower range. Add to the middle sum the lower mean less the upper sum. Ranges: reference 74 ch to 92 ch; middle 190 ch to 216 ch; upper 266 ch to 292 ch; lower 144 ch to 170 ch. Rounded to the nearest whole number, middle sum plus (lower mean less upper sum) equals 1349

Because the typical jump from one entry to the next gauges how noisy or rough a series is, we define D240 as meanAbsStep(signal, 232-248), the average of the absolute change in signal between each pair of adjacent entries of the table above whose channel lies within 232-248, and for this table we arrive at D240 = 3.5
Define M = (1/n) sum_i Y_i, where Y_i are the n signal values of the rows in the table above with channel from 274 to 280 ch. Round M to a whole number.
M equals 109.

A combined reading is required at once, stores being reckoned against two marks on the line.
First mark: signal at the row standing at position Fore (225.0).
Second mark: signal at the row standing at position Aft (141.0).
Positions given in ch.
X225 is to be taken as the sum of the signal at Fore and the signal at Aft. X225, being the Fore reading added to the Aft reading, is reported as 209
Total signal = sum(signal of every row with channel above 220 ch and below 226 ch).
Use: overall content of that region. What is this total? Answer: 295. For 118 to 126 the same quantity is 414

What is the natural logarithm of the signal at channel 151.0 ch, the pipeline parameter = 4.65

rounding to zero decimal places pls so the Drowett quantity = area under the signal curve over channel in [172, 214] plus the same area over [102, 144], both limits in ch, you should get 8345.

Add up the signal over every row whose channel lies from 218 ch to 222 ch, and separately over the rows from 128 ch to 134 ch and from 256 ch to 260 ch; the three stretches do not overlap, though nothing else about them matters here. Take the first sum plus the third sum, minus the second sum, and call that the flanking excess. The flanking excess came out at 94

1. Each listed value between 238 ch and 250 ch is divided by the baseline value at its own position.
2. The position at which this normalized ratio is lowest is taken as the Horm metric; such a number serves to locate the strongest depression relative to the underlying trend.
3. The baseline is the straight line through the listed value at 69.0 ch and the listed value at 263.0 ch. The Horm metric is 245.0 ch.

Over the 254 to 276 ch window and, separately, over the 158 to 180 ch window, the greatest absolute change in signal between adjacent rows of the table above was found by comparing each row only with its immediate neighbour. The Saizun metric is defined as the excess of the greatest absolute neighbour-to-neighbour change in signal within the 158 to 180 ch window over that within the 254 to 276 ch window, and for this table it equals 10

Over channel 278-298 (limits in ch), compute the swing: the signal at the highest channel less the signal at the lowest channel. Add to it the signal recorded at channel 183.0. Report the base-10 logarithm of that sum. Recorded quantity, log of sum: 2.01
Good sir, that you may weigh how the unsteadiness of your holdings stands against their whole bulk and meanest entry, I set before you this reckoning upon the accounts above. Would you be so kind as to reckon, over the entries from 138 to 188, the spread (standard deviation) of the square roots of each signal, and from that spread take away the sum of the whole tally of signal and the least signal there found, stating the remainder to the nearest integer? -2678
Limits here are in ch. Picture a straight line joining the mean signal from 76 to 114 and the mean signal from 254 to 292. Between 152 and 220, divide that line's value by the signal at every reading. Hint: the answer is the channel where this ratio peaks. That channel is 201.0 ch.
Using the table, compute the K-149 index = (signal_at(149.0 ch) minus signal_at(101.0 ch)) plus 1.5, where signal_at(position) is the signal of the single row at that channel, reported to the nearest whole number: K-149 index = 47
